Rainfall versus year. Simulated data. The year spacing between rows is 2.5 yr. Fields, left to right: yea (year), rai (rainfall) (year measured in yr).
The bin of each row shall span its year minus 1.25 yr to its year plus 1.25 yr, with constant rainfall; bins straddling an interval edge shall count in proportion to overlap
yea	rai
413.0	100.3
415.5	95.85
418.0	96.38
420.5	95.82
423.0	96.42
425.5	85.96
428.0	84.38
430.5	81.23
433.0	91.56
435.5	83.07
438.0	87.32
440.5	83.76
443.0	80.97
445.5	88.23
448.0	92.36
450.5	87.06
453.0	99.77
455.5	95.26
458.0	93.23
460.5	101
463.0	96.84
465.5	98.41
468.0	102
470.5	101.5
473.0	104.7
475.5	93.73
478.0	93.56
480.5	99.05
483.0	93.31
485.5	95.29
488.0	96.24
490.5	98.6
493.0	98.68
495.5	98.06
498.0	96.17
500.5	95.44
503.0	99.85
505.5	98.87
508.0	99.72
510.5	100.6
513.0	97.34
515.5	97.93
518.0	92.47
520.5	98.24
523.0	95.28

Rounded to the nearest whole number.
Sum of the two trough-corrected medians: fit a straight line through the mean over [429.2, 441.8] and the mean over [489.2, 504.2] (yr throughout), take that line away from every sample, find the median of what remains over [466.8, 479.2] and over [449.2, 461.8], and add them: 15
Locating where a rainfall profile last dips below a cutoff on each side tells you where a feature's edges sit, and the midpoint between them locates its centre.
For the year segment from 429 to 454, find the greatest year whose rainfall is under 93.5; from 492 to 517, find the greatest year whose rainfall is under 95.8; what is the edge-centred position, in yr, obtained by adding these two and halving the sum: 475.5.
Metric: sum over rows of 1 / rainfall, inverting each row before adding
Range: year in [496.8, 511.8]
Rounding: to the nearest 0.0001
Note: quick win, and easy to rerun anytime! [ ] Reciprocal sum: 0.0610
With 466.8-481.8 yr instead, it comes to 0.0607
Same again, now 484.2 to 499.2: 0.0618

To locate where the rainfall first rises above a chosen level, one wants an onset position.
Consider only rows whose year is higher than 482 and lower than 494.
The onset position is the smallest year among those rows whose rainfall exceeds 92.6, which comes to 483.0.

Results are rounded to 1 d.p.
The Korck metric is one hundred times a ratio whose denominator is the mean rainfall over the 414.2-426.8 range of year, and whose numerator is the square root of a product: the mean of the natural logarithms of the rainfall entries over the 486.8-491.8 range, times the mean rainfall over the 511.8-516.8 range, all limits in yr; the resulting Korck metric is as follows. 22.5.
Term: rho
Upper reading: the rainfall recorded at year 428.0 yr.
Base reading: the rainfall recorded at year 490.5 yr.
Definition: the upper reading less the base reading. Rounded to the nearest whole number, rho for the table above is -14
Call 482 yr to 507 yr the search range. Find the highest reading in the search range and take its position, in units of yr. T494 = 503.0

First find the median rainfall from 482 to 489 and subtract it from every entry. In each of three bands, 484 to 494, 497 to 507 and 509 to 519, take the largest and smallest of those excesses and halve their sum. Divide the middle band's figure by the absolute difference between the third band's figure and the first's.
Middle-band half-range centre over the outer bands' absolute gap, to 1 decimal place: 5.2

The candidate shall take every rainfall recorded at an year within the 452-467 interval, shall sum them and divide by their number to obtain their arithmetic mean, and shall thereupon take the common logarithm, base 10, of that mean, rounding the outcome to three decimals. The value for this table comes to 1.989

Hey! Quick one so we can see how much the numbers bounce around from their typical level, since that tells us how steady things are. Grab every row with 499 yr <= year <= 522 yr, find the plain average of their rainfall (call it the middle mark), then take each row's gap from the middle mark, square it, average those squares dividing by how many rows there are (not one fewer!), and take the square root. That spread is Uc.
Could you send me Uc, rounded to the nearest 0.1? 2.4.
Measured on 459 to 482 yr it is 3.6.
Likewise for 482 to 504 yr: 2.0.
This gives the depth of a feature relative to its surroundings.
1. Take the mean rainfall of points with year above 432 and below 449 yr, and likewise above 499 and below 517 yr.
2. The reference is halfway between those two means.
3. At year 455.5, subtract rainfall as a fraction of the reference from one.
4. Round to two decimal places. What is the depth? -0.03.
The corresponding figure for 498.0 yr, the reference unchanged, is -0.04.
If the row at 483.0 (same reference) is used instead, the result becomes -0.01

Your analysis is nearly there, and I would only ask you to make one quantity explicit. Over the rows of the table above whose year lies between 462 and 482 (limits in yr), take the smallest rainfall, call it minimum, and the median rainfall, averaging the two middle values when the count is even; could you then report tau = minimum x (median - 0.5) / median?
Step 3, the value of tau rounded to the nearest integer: 93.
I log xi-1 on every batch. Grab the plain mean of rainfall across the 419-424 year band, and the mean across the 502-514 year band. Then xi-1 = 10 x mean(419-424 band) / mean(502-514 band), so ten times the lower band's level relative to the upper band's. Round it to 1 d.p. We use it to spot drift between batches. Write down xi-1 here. 9.7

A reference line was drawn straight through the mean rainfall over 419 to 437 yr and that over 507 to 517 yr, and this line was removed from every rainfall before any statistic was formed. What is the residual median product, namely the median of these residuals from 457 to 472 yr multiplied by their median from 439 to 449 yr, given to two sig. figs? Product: -28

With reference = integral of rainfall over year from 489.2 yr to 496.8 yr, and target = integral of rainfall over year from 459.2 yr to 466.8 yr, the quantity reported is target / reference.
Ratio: 1.00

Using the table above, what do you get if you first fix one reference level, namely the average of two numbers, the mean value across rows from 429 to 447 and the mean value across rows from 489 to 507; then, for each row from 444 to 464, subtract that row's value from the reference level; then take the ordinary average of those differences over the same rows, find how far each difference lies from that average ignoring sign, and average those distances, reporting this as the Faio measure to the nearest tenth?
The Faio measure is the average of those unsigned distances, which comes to 4.0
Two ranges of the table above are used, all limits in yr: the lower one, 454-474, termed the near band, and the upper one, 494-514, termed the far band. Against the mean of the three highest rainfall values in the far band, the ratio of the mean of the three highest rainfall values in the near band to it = 1.03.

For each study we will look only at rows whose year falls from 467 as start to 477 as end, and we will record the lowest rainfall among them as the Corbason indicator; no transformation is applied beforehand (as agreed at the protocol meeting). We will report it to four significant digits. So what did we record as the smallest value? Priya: 93.73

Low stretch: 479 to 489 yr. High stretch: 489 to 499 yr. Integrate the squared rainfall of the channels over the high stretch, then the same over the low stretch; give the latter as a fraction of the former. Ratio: 0.96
